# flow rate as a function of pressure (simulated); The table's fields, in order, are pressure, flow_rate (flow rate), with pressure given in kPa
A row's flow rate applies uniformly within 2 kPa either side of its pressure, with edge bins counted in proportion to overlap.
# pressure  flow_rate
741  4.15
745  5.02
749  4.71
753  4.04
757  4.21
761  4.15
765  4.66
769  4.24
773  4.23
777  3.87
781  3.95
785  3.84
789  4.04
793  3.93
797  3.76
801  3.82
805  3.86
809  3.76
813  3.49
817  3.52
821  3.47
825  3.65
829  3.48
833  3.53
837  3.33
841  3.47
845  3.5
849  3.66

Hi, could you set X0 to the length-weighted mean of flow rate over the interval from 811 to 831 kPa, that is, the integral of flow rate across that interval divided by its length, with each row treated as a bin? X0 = 3.5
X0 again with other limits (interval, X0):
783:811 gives 3.9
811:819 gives 3.5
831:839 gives 3.4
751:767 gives 4.3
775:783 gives 3.9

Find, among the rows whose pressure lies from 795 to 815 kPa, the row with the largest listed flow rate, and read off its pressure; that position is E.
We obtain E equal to 805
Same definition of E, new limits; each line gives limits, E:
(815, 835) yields 825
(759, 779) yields 765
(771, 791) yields 773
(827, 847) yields 833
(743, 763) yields 745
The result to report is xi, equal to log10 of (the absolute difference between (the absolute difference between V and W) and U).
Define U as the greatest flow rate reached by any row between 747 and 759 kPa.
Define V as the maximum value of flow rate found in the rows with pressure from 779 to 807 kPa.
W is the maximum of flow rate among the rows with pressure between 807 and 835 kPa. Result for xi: 0.65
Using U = 4.71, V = 4.04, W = 3.76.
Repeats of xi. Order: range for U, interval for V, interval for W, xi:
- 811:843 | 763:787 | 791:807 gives 0.47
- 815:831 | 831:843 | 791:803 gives 0.51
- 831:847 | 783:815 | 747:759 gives 0.46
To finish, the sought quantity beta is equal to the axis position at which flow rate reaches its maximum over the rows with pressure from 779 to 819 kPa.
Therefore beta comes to 789 kPa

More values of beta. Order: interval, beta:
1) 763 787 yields 765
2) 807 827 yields 809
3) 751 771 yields 765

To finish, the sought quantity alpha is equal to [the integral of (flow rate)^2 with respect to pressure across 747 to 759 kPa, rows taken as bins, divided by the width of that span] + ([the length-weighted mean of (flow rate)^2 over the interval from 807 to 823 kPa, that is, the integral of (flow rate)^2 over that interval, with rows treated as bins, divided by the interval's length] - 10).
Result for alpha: 21.4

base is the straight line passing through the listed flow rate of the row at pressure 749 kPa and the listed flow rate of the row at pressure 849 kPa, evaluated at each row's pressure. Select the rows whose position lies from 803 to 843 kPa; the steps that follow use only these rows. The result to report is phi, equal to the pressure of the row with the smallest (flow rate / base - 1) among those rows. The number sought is 813 kPa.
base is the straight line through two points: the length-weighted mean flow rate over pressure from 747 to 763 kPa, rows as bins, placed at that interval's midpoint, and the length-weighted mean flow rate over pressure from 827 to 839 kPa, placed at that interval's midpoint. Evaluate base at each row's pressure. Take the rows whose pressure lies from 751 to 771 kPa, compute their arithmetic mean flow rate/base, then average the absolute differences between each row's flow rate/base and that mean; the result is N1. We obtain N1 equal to 0.0484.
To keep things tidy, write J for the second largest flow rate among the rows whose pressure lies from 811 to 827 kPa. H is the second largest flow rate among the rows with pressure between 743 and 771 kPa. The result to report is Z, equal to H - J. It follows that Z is 1.2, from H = 4.71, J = 3.52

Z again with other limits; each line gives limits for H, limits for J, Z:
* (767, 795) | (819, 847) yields 0.7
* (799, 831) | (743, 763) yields -0.9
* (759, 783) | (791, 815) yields 0.4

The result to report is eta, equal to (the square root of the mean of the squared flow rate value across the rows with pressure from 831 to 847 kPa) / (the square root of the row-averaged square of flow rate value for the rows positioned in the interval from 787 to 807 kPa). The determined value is 0.9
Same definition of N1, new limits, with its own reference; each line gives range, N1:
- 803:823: 0.0275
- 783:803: 0.0204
